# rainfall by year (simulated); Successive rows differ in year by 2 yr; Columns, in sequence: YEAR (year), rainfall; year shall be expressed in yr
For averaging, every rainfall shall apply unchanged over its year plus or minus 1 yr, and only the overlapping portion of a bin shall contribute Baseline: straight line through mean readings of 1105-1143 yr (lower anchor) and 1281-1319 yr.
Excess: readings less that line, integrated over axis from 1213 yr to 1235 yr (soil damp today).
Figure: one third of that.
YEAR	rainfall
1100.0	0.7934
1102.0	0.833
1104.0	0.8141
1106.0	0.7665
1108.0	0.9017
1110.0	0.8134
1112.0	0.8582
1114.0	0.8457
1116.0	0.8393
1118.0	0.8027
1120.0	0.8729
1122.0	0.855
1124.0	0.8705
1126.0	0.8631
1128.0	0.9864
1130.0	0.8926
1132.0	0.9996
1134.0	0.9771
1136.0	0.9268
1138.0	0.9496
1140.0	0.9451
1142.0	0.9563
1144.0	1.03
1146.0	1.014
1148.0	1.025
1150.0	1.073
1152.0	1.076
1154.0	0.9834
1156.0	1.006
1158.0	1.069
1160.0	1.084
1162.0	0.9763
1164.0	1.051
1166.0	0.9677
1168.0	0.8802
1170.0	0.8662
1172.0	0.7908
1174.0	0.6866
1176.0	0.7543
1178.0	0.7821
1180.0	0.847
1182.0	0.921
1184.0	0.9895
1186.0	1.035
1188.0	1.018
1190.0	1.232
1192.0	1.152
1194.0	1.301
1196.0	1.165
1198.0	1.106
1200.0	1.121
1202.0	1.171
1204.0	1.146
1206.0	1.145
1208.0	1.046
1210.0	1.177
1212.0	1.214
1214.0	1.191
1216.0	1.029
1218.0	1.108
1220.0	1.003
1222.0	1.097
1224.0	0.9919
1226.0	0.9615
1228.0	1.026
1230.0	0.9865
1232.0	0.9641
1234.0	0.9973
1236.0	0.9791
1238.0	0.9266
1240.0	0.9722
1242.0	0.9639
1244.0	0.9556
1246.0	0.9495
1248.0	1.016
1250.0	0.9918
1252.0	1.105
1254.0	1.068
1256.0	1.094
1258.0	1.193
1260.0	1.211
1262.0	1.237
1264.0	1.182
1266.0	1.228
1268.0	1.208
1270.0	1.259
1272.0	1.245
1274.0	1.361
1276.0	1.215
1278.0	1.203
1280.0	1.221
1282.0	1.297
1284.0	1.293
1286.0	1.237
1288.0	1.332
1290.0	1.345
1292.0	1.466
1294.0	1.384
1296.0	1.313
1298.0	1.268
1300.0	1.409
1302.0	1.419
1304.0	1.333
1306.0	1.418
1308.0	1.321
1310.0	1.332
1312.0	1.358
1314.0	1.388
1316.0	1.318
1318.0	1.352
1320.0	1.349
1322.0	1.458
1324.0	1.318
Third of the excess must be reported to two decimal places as -0.86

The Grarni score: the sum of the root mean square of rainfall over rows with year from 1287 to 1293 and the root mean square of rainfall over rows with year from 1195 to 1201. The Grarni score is 2.51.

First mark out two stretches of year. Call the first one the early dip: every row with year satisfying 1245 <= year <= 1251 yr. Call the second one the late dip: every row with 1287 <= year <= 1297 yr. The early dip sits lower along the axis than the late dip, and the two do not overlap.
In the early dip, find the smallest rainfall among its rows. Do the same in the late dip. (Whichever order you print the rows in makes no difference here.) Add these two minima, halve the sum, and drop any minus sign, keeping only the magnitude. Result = 1.13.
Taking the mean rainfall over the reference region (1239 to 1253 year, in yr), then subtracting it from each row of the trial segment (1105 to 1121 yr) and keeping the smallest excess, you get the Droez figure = -0.23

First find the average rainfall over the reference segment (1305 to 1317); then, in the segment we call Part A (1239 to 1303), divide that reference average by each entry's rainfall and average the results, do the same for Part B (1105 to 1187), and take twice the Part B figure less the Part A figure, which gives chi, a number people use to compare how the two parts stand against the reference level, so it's 1.84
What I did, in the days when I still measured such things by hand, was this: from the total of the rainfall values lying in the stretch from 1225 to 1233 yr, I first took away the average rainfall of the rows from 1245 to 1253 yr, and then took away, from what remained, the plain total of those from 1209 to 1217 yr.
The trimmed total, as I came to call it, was -1.7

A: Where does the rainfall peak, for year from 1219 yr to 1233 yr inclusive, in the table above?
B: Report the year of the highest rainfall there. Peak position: 1222.0 yr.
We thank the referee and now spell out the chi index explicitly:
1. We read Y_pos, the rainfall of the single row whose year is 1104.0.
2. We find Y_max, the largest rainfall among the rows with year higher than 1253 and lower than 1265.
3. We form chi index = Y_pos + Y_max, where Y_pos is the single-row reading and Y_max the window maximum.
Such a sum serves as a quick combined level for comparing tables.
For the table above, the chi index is 2.05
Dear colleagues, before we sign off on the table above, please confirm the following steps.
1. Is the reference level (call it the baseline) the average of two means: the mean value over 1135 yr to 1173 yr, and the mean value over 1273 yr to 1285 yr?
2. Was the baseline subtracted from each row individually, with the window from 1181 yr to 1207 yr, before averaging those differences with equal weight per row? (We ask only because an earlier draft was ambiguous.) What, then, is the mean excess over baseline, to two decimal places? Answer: -0.01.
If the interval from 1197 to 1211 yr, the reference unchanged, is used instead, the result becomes 0.01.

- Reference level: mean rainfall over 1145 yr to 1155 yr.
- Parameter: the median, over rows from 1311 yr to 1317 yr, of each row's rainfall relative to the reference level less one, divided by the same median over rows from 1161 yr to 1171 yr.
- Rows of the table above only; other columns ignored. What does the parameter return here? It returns -4.9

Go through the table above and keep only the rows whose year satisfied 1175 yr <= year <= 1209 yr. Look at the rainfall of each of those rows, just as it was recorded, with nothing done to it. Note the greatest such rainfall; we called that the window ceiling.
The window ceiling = 1.301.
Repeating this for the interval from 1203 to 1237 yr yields 1.214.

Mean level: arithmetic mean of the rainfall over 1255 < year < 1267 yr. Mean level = 1.19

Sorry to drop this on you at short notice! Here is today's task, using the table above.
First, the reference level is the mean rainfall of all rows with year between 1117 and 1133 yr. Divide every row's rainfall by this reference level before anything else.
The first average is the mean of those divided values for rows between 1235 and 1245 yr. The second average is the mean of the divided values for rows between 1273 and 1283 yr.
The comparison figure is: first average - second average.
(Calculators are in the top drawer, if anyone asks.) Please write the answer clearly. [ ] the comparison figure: -0.34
